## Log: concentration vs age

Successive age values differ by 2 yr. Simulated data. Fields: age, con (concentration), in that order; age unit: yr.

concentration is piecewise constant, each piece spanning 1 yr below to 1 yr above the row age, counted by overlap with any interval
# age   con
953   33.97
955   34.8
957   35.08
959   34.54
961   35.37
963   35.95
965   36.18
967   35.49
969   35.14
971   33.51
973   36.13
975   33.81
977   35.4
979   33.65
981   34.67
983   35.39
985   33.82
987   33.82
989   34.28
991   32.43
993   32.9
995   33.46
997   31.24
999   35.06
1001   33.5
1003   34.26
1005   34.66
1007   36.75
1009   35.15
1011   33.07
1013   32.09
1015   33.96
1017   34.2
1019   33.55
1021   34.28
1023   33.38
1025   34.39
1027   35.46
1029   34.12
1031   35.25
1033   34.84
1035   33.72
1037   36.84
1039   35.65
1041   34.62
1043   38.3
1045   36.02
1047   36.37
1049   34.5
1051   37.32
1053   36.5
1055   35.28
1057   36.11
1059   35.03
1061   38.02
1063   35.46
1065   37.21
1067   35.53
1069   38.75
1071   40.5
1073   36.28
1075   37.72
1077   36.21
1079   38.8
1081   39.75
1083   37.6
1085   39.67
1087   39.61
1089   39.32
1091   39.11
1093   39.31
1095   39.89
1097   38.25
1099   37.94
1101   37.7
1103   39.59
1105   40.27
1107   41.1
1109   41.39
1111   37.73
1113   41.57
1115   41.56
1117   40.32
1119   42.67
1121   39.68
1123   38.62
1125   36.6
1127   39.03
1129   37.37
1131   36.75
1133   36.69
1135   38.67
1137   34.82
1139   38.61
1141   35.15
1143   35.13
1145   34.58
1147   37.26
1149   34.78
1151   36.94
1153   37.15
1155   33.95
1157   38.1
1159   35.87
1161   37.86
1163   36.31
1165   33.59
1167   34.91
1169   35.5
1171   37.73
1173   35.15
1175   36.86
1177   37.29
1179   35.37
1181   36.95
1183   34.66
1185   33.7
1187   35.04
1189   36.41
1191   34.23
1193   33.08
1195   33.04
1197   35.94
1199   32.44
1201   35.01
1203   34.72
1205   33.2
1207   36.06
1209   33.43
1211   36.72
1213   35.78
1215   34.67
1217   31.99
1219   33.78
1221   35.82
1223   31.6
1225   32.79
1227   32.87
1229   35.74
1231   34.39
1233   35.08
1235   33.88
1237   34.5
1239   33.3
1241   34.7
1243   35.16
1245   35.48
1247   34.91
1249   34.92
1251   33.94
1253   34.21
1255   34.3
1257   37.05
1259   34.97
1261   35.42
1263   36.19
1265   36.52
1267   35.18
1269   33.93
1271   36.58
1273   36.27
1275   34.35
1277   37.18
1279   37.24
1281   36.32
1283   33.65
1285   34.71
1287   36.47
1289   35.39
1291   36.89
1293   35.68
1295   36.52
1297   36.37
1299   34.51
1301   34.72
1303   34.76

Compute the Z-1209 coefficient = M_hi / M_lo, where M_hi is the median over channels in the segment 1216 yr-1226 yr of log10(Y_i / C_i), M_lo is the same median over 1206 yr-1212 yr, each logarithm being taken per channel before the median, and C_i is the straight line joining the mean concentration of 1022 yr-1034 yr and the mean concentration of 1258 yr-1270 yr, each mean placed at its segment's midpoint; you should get -2.9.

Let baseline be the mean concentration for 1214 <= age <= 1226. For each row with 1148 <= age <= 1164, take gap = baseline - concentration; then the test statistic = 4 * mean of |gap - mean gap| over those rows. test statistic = 4.6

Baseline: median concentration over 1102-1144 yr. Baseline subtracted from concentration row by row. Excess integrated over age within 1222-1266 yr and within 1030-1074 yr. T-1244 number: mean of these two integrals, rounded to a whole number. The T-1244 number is -141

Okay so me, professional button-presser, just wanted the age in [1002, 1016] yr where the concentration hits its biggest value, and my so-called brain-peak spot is 1007 yr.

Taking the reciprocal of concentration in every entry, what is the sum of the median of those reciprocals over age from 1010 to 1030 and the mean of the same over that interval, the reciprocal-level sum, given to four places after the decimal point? 0.0589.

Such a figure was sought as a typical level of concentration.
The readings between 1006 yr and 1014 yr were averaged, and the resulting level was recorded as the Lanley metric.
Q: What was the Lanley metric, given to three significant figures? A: 34.3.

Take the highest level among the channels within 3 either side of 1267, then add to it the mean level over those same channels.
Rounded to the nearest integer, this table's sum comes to 72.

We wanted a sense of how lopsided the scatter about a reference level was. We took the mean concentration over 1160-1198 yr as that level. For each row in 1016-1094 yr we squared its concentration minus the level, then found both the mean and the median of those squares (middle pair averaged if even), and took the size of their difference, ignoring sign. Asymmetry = 3.4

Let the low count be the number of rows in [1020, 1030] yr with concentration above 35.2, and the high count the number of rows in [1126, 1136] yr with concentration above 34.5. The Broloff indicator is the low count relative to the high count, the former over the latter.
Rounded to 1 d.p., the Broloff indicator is 0.2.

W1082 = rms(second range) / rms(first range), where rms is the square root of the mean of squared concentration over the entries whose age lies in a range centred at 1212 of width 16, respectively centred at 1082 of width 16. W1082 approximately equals 0.89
